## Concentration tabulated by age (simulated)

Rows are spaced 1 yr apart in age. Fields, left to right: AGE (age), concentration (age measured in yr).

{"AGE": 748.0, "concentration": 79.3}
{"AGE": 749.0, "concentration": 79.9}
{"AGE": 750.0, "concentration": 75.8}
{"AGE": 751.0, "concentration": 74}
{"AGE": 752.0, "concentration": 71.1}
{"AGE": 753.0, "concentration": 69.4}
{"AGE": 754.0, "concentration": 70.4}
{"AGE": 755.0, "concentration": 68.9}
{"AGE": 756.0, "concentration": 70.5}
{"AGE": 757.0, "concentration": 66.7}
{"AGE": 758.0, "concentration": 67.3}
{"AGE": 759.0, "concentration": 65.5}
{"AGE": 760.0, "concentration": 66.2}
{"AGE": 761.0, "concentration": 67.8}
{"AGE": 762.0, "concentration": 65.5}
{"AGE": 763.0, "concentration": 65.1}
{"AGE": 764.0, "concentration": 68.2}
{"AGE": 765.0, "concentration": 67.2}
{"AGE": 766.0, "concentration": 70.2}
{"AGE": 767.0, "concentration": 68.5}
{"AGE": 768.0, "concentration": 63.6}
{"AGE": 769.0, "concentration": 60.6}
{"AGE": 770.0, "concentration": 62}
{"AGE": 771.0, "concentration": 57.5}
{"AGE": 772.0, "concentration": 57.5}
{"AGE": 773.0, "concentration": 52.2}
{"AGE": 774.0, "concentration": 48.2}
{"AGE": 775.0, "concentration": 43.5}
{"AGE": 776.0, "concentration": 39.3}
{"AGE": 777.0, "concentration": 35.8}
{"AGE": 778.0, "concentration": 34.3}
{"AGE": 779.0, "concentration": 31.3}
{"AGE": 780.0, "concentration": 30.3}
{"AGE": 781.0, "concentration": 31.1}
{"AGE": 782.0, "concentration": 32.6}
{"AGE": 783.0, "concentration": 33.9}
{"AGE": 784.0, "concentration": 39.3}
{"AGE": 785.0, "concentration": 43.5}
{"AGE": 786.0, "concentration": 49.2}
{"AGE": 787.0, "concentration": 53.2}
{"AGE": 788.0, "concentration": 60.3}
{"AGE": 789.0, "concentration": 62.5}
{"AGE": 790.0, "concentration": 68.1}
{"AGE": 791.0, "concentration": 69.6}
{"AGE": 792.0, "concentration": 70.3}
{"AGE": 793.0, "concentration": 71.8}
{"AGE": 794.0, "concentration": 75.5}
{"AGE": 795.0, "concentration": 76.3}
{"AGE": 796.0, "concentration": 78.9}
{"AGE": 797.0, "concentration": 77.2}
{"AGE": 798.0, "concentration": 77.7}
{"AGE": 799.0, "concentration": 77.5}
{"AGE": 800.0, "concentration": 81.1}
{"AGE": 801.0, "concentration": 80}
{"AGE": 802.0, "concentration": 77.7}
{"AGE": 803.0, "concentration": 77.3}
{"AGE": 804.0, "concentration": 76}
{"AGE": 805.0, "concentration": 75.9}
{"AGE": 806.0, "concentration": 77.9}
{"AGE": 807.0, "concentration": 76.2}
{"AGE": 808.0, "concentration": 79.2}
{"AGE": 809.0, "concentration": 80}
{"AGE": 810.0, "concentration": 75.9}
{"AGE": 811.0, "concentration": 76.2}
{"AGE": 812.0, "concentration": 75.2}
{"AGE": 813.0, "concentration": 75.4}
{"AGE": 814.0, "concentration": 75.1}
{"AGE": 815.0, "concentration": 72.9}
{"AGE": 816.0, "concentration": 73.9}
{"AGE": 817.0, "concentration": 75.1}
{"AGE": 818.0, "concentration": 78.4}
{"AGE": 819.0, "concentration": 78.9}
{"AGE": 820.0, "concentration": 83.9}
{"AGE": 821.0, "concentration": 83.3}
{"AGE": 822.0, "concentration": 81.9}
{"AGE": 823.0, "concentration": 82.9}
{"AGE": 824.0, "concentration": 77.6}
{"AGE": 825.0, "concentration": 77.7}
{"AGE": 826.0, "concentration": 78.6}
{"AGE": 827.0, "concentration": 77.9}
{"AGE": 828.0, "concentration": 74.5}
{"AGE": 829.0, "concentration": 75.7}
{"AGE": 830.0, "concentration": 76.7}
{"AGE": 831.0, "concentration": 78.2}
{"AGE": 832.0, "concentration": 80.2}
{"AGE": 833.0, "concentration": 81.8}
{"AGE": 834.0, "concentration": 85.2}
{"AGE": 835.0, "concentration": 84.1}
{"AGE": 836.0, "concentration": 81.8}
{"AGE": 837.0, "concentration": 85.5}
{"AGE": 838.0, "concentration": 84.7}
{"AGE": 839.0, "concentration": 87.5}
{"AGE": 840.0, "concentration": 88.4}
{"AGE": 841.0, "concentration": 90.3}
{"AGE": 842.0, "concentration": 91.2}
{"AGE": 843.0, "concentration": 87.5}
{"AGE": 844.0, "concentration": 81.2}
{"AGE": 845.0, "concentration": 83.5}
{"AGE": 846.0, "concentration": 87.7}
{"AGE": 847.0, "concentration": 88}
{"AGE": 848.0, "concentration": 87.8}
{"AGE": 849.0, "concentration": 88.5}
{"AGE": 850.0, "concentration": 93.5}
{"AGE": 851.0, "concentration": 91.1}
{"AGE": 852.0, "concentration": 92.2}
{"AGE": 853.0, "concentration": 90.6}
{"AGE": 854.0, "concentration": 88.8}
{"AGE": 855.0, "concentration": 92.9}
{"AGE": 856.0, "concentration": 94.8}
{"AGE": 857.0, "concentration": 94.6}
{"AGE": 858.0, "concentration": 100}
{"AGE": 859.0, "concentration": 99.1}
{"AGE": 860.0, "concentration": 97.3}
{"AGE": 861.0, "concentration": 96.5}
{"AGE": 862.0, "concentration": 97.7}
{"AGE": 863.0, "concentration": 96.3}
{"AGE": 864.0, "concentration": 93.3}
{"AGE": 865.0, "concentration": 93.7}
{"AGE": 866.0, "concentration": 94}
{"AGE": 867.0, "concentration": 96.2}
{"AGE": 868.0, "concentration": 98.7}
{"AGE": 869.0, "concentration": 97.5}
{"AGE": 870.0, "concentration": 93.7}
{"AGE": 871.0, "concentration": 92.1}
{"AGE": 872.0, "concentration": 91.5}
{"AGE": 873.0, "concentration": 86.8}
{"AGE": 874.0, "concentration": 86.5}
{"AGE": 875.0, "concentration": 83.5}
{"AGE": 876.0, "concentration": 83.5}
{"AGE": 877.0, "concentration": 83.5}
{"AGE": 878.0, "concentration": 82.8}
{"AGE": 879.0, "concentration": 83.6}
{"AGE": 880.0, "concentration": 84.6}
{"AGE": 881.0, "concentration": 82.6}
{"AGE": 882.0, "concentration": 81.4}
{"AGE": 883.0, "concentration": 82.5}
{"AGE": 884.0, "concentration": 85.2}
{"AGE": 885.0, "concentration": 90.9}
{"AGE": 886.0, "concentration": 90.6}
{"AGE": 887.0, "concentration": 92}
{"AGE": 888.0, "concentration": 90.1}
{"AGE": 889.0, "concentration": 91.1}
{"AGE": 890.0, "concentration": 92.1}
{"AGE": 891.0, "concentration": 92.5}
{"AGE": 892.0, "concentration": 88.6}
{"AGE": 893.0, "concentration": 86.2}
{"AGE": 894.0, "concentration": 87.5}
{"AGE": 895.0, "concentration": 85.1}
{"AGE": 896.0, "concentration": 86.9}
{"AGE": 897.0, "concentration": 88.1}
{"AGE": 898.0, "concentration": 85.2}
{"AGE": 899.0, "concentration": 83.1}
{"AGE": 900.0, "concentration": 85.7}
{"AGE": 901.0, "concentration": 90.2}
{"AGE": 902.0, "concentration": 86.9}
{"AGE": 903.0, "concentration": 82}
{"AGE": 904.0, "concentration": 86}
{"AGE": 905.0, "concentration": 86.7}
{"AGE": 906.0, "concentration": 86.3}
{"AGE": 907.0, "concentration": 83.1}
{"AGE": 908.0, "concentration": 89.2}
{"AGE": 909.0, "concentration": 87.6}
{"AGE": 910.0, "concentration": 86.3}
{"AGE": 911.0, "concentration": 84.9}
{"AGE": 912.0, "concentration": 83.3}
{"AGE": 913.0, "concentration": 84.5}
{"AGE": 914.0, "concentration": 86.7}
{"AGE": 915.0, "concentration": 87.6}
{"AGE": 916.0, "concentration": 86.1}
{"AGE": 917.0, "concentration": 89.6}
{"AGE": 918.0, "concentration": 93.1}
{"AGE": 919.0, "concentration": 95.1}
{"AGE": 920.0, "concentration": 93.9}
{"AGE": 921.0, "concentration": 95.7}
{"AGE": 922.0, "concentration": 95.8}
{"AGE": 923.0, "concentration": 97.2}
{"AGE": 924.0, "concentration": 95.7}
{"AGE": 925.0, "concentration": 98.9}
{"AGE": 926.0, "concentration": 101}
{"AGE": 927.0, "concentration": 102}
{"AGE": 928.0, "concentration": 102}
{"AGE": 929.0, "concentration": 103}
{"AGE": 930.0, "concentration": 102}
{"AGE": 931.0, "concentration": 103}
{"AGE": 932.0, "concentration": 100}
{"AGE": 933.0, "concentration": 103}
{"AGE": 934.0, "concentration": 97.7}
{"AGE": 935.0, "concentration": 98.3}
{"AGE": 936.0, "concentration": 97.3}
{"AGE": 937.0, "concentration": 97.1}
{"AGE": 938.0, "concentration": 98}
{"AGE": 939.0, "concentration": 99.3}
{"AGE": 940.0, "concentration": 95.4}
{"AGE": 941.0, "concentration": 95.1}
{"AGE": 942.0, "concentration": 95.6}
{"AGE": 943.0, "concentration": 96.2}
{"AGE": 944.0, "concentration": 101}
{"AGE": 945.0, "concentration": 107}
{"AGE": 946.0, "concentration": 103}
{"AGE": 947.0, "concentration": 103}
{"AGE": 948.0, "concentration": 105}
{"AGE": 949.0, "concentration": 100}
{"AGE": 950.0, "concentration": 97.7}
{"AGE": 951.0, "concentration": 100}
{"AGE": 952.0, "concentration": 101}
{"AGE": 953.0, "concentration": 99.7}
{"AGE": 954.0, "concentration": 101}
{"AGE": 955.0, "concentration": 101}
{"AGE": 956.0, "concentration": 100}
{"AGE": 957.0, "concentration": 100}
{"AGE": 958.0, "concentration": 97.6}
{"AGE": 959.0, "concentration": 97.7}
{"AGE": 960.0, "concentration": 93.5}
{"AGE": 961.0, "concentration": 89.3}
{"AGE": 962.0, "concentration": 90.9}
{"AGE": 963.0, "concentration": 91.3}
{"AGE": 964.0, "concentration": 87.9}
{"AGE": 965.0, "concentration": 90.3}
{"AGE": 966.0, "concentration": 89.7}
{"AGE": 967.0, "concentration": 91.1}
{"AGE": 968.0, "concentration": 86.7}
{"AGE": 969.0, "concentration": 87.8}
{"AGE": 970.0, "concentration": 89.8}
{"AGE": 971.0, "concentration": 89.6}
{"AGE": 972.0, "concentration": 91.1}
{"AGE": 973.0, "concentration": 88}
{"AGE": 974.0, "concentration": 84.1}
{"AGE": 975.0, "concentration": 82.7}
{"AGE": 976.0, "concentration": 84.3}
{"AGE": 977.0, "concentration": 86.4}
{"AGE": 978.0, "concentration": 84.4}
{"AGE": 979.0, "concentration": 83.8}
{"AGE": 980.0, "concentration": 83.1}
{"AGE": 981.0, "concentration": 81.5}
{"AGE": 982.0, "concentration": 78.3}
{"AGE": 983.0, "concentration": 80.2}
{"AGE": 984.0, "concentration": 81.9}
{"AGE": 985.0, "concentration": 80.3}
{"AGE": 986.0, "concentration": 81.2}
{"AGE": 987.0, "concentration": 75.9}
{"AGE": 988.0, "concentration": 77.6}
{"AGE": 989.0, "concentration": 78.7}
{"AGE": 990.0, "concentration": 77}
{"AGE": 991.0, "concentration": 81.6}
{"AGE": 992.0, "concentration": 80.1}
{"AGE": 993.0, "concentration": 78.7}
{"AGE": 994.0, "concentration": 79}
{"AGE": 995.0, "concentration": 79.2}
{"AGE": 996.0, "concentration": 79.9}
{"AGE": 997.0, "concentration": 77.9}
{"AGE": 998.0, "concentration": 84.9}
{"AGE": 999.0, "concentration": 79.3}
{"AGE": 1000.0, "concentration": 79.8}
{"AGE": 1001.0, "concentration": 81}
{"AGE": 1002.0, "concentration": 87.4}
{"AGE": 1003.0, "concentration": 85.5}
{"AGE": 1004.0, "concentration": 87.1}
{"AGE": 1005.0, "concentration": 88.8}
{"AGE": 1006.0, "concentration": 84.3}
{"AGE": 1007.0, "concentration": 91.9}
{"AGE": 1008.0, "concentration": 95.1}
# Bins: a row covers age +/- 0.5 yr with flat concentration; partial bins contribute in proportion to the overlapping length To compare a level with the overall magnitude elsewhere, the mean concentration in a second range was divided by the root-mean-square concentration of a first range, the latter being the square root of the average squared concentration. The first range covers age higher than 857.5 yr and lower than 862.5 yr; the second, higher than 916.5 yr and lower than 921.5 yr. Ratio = 0.95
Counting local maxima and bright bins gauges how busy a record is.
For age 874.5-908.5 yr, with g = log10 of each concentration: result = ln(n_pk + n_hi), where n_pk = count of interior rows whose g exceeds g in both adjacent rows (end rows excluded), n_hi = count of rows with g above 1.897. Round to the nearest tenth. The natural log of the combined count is 3.7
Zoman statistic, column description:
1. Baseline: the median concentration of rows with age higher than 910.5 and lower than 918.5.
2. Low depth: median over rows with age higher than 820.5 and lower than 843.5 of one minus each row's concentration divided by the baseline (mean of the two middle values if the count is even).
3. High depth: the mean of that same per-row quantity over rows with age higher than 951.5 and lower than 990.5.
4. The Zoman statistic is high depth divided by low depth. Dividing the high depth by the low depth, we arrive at -0.38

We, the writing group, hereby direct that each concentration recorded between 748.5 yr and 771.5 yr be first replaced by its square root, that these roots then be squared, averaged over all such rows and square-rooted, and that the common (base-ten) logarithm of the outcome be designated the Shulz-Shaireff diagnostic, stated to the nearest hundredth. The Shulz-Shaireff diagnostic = 0.92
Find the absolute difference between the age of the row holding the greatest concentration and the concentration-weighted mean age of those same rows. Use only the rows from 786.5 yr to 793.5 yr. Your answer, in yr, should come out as 2.8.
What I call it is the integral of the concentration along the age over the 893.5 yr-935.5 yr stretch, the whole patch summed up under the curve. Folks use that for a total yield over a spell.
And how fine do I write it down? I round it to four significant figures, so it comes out 3846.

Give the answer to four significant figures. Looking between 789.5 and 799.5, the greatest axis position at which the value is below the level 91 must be 799.0 yr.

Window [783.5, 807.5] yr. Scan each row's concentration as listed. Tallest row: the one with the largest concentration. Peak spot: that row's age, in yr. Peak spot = 800.0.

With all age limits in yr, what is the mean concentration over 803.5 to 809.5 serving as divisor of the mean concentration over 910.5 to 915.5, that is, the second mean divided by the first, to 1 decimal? 1.1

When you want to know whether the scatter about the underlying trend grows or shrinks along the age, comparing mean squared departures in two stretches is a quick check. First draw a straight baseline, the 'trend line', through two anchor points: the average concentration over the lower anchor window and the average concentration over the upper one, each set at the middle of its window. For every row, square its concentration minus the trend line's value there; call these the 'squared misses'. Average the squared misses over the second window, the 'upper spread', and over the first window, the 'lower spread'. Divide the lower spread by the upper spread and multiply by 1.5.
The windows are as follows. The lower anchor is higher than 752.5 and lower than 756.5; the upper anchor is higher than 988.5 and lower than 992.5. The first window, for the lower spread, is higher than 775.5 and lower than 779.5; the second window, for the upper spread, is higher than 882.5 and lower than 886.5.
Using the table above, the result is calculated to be 11.8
